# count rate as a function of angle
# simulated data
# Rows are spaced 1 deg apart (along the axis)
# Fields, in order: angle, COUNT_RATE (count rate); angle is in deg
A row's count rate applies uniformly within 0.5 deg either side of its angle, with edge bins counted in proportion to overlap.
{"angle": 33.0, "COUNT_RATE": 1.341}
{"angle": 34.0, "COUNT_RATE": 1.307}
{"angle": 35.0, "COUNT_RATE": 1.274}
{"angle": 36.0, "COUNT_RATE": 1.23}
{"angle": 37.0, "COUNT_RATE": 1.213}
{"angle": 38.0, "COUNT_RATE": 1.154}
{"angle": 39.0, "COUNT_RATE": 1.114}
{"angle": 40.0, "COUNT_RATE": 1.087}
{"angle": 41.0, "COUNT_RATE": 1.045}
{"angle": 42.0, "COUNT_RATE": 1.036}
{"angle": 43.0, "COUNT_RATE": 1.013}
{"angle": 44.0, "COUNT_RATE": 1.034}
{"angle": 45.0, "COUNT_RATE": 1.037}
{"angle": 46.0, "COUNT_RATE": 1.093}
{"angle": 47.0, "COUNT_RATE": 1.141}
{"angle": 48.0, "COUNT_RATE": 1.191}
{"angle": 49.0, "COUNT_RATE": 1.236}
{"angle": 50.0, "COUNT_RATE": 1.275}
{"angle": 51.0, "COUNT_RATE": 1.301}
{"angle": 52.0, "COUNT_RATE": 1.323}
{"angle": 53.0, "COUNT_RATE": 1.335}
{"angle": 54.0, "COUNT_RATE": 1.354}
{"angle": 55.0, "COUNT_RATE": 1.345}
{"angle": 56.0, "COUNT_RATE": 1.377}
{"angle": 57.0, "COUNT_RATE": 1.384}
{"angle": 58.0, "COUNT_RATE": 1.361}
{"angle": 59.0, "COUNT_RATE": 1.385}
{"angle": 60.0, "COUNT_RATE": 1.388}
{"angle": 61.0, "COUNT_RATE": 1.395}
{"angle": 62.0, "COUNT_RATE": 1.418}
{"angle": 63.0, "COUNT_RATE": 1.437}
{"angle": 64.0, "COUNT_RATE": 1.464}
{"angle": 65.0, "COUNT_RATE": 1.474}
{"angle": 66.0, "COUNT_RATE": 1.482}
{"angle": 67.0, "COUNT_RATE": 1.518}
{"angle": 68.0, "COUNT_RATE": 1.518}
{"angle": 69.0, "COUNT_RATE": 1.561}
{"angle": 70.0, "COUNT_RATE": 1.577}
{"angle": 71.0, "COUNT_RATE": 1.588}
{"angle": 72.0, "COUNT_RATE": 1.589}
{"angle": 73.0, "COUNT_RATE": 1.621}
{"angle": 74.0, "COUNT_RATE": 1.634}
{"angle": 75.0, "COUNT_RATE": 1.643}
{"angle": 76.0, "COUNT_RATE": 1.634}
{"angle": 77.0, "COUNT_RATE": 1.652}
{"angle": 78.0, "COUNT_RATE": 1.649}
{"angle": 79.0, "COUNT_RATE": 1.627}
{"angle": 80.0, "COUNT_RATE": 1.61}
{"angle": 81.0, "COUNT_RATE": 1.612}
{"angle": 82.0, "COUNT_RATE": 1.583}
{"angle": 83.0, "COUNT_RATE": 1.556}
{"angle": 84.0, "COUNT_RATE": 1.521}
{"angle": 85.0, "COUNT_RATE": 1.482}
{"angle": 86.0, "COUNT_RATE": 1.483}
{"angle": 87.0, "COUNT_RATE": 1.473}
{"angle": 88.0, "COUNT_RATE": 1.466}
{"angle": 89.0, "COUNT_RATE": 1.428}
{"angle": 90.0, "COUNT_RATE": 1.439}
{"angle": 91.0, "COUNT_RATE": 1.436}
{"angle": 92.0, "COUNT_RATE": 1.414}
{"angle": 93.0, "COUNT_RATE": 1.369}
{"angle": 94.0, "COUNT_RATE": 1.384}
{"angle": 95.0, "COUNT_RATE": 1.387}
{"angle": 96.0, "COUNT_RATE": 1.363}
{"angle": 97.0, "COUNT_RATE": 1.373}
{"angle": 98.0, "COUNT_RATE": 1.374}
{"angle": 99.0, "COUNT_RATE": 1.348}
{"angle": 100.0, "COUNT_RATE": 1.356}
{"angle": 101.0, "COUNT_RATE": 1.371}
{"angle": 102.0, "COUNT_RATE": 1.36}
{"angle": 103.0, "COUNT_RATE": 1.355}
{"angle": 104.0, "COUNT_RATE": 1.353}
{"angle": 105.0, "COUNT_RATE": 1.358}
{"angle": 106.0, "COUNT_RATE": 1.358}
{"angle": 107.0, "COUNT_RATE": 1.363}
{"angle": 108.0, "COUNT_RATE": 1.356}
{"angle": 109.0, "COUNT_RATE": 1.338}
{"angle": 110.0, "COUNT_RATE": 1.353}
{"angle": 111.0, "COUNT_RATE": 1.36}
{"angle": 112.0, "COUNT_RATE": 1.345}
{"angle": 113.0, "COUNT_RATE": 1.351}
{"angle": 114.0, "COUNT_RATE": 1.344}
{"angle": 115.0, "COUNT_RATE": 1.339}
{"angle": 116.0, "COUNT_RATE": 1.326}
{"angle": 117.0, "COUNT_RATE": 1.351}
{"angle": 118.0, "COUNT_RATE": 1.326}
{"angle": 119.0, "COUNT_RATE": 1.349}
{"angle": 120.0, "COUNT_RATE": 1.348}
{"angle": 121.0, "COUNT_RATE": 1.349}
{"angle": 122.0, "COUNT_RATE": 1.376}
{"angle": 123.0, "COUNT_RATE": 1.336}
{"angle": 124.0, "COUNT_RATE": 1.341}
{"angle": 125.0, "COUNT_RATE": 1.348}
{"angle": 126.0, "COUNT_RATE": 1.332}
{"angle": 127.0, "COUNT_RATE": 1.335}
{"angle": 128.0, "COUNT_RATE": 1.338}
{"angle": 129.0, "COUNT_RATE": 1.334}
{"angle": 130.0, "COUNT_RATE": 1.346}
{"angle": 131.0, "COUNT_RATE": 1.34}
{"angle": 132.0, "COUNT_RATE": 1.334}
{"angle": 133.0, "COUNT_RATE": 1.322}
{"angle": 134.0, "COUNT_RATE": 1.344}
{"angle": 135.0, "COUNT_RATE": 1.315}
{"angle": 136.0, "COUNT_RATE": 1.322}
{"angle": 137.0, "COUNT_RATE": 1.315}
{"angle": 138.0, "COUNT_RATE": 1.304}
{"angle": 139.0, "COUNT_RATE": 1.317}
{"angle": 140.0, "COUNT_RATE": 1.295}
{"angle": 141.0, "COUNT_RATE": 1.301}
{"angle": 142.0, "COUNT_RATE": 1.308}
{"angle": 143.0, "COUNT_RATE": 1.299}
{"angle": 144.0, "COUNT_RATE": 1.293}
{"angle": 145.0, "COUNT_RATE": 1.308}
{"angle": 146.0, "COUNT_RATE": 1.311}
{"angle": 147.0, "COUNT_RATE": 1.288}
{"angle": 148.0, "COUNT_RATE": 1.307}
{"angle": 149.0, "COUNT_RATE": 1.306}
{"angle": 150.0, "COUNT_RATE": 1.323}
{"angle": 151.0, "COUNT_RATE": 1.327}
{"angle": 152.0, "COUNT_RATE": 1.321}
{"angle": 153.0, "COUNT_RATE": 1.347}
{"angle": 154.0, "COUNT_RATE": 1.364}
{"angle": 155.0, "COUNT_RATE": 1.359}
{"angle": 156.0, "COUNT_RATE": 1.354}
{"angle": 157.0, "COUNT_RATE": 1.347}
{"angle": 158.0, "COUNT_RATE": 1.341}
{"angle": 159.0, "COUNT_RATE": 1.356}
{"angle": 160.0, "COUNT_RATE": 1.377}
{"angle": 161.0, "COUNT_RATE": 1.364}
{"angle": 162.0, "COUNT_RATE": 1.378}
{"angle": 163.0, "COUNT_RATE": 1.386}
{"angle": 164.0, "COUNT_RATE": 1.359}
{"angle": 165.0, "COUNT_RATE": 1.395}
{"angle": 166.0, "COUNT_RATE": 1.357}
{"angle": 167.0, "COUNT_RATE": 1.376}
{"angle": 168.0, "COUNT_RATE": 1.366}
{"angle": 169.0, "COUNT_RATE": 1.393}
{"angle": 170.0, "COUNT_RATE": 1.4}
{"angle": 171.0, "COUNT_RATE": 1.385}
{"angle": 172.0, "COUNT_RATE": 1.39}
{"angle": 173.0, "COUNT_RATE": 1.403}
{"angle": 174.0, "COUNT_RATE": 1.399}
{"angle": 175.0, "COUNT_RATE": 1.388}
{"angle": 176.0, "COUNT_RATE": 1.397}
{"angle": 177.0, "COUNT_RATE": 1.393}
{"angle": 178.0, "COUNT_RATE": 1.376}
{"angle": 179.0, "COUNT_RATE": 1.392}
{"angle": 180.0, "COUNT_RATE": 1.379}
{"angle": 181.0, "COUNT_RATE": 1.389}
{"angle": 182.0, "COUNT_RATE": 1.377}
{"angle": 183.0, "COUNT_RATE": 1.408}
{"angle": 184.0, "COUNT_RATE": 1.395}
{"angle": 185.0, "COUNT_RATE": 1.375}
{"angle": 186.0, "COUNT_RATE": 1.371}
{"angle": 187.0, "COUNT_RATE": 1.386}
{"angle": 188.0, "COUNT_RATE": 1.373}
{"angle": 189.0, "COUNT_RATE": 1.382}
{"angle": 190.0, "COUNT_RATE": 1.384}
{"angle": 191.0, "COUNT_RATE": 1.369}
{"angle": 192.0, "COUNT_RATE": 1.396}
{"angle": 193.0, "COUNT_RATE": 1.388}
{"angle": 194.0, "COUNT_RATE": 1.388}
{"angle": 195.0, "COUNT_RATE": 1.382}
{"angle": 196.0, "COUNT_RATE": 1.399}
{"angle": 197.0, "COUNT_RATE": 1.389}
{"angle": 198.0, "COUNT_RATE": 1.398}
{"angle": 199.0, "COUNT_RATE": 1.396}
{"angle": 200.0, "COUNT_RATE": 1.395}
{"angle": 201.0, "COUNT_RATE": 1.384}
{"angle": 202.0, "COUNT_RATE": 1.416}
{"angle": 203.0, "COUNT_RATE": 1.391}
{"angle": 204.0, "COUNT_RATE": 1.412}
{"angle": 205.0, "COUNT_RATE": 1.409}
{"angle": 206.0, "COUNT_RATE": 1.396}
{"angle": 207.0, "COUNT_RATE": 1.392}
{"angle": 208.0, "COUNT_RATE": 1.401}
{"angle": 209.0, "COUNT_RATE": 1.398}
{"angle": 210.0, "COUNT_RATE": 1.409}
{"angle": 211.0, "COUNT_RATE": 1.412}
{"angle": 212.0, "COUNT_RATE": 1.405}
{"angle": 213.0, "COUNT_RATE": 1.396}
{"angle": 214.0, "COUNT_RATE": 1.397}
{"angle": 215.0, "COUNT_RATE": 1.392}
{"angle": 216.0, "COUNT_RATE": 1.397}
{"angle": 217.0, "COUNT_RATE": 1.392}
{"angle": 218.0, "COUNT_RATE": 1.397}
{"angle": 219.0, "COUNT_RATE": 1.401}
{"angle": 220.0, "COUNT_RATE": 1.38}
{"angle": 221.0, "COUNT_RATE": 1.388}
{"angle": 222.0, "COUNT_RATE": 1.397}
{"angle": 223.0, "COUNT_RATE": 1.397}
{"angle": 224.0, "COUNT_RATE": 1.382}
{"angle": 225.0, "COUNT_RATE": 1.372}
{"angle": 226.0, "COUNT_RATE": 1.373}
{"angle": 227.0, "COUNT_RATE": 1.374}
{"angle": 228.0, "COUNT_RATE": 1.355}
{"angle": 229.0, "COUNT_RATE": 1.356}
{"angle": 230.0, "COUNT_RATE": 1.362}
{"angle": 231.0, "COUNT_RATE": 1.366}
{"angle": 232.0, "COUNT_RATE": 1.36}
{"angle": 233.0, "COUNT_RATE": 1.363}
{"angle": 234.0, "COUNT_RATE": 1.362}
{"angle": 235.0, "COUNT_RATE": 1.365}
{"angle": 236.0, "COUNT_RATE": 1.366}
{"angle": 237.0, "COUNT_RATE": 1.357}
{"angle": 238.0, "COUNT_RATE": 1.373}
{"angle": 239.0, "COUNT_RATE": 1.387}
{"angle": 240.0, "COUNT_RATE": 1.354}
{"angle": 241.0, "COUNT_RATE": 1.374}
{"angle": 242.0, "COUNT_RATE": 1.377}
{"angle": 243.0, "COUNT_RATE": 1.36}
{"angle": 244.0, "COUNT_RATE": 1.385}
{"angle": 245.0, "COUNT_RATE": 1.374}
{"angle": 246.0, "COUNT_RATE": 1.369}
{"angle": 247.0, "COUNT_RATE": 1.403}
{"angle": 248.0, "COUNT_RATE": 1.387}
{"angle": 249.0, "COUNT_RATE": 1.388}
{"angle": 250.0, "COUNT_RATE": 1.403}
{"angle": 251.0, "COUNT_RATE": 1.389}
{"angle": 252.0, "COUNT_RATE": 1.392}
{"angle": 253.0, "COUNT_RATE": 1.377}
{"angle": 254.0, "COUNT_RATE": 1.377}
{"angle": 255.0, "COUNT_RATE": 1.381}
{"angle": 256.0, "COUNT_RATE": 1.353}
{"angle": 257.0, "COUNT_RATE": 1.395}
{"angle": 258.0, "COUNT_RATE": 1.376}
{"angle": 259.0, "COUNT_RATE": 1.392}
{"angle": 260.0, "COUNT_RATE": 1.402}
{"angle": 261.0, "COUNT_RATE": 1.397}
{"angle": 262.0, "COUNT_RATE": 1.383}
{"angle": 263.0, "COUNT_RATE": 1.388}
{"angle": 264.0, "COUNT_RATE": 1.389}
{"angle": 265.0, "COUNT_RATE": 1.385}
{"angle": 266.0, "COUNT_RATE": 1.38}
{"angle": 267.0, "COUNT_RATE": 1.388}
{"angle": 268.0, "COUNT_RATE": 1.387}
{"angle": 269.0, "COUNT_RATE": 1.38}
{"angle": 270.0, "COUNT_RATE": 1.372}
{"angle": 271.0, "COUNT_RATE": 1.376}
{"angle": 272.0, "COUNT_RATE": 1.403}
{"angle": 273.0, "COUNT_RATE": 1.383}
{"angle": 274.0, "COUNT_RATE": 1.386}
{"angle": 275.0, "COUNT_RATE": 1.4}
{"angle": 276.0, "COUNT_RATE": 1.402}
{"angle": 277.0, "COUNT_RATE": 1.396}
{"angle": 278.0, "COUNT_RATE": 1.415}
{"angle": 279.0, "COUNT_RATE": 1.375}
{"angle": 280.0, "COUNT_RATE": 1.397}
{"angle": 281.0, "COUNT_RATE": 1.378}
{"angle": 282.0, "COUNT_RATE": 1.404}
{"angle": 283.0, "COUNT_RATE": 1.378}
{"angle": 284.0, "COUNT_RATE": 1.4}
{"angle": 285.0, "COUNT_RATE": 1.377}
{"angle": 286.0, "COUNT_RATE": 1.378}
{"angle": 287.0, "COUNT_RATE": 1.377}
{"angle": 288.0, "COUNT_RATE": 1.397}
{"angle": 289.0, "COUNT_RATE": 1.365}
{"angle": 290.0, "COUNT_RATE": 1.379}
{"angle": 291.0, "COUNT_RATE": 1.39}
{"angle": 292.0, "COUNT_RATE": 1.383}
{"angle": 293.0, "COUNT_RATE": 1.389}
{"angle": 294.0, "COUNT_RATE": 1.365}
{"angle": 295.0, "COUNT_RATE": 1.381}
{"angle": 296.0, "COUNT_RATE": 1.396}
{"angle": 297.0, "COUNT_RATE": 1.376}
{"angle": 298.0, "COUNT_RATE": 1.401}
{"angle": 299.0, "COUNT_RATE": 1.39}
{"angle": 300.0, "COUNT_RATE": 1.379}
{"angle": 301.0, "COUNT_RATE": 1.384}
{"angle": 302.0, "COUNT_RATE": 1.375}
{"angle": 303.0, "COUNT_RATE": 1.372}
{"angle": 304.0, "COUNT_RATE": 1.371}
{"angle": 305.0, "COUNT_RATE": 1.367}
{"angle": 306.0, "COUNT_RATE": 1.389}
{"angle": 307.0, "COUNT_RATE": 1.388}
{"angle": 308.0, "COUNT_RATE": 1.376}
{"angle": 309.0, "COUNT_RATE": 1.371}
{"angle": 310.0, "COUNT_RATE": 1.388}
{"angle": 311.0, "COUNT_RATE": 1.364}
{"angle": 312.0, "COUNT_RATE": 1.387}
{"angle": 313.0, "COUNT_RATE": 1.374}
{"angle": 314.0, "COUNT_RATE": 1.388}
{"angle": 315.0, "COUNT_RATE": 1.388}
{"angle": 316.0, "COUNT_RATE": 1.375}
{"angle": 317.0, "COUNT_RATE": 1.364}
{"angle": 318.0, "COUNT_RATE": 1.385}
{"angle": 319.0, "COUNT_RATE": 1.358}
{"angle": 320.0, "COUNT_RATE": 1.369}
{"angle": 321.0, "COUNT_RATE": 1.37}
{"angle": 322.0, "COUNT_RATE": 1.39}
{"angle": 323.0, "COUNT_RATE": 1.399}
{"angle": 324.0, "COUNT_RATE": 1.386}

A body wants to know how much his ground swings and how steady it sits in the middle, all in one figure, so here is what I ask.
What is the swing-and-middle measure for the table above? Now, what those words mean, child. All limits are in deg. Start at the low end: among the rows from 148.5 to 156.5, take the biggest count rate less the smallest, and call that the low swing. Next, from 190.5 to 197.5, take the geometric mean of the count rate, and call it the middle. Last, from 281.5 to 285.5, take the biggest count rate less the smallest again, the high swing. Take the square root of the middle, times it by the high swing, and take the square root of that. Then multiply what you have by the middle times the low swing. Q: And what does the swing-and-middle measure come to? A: 0.014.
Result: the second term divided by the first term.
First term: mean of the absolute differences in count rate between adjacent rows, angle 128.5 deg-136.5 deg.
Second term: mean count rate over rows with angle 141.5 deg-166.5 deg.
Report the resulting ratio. 100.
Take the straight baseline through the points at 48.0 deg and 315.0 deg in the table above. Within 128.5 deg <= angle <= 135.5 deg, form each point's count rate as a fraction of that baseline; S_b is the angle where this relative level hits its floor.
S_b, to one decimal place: 135.0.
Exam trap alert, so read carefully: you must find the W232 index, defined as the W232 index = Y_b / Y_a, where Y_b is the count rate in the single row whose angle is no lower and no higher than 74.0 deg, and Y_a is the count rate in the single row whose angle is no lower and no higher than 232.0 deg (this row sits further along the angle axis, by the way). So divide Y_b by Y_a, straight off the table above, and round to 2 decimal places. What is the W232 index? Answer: 1.20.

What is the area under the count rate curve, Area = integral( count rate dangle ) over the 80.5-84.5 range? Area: 6.27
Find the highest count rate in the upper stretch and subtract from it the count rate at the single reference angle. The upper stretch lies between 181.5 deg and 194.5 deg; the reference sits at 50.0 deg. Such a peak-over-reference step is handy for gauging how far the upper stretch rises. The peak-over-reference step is 0.13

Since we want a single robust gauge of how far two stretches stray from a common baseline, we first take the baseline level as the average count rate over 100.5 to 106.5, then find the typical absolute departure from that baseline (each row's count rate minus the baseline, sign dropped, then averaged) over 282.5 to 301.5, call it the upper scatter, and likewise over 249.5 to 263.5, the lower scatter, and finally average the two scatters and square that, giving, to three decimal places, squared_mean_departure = 0.001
